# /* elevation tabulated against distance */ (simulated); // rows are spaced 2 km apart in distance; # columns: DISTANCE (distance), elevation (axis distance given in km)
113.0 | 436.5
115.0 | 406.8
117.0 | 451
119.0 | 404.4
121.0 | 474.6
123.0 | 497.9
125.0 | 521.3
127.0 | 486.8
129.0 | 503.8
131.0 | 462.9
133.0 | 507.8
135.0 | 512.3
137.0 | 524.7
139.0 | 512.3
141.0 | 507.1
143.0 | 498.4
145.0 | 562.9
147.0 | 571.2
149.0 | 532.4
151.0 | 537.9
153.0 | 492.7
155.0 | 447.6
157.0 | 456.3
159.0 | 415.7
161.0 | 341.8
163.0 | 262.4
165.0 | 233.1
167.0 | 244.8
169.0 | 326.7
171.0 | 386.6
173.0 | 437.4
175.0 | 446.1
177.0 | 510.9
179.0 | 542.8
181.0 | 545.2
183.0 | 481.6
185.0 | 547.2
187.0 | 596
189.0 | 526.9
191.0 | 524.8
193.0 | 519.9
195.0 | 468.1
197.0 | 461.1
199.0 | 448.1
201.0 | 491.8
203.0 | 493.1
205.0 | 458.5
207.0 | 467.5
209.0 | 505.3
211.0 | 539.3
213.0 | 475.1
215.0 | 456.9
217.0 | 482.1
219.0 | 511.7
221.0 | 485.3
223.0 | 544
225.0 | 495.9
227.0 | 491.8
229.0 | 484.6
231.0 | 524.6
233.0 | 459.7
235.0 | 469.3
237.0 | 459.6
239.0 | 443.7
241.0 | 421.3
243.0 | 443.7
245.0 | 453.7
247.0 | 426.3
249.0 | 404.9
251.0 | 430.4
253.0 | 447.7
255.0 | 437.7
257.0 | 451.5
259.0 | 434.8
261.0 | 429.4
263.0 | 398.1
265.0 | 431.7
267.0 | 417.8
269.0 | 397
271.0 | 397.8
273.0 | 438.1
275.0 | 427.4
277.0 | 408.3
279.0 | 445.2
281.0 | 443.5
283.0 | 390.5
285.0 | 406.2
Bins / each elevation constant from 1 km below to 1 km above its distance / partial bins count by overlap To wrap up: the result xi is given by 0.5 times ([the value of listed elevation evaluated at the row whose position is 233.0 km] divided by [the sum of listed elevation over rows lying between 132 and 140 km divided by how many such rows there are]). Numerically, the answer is 0.45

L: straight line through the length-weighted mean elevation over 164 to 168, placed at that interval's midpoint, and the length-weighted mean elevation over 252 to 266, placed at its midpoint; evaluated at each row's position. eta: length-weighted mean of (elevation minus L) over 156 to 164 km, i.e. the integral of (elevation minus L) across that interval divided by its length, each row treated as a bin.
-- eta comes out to 143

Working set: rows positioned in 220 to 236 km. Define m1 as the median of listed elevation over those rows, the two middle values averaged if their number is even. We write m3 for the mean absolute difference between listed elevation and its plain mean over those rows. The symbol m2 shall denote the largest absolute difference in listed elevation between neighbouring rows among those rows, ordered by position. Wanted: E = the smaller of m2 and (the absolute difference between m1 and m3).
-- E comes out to 65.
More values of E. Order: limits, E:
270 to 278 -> 40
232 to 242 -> 22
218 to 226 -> 59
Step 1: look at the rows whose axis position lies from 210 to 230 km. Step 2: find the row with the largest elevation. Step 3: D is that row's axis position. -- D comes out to 223.0 km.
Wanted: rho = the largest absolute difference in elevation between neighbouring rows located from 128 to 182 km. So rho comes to 82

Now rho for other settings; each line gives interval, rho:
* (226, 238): 65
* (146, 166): 79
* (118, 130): 70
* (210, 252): 65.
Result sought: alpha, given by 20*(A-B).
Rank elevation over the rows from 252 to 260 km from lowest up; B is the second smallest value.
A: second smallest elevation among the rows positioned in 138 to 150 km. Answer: 1388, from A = 507.1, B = 437.7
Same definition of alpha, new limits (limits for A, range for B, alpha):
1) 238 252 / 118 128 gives -1066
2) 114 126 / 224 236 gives -1250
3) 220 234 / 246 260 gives 1166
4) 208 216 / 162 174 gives 4606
